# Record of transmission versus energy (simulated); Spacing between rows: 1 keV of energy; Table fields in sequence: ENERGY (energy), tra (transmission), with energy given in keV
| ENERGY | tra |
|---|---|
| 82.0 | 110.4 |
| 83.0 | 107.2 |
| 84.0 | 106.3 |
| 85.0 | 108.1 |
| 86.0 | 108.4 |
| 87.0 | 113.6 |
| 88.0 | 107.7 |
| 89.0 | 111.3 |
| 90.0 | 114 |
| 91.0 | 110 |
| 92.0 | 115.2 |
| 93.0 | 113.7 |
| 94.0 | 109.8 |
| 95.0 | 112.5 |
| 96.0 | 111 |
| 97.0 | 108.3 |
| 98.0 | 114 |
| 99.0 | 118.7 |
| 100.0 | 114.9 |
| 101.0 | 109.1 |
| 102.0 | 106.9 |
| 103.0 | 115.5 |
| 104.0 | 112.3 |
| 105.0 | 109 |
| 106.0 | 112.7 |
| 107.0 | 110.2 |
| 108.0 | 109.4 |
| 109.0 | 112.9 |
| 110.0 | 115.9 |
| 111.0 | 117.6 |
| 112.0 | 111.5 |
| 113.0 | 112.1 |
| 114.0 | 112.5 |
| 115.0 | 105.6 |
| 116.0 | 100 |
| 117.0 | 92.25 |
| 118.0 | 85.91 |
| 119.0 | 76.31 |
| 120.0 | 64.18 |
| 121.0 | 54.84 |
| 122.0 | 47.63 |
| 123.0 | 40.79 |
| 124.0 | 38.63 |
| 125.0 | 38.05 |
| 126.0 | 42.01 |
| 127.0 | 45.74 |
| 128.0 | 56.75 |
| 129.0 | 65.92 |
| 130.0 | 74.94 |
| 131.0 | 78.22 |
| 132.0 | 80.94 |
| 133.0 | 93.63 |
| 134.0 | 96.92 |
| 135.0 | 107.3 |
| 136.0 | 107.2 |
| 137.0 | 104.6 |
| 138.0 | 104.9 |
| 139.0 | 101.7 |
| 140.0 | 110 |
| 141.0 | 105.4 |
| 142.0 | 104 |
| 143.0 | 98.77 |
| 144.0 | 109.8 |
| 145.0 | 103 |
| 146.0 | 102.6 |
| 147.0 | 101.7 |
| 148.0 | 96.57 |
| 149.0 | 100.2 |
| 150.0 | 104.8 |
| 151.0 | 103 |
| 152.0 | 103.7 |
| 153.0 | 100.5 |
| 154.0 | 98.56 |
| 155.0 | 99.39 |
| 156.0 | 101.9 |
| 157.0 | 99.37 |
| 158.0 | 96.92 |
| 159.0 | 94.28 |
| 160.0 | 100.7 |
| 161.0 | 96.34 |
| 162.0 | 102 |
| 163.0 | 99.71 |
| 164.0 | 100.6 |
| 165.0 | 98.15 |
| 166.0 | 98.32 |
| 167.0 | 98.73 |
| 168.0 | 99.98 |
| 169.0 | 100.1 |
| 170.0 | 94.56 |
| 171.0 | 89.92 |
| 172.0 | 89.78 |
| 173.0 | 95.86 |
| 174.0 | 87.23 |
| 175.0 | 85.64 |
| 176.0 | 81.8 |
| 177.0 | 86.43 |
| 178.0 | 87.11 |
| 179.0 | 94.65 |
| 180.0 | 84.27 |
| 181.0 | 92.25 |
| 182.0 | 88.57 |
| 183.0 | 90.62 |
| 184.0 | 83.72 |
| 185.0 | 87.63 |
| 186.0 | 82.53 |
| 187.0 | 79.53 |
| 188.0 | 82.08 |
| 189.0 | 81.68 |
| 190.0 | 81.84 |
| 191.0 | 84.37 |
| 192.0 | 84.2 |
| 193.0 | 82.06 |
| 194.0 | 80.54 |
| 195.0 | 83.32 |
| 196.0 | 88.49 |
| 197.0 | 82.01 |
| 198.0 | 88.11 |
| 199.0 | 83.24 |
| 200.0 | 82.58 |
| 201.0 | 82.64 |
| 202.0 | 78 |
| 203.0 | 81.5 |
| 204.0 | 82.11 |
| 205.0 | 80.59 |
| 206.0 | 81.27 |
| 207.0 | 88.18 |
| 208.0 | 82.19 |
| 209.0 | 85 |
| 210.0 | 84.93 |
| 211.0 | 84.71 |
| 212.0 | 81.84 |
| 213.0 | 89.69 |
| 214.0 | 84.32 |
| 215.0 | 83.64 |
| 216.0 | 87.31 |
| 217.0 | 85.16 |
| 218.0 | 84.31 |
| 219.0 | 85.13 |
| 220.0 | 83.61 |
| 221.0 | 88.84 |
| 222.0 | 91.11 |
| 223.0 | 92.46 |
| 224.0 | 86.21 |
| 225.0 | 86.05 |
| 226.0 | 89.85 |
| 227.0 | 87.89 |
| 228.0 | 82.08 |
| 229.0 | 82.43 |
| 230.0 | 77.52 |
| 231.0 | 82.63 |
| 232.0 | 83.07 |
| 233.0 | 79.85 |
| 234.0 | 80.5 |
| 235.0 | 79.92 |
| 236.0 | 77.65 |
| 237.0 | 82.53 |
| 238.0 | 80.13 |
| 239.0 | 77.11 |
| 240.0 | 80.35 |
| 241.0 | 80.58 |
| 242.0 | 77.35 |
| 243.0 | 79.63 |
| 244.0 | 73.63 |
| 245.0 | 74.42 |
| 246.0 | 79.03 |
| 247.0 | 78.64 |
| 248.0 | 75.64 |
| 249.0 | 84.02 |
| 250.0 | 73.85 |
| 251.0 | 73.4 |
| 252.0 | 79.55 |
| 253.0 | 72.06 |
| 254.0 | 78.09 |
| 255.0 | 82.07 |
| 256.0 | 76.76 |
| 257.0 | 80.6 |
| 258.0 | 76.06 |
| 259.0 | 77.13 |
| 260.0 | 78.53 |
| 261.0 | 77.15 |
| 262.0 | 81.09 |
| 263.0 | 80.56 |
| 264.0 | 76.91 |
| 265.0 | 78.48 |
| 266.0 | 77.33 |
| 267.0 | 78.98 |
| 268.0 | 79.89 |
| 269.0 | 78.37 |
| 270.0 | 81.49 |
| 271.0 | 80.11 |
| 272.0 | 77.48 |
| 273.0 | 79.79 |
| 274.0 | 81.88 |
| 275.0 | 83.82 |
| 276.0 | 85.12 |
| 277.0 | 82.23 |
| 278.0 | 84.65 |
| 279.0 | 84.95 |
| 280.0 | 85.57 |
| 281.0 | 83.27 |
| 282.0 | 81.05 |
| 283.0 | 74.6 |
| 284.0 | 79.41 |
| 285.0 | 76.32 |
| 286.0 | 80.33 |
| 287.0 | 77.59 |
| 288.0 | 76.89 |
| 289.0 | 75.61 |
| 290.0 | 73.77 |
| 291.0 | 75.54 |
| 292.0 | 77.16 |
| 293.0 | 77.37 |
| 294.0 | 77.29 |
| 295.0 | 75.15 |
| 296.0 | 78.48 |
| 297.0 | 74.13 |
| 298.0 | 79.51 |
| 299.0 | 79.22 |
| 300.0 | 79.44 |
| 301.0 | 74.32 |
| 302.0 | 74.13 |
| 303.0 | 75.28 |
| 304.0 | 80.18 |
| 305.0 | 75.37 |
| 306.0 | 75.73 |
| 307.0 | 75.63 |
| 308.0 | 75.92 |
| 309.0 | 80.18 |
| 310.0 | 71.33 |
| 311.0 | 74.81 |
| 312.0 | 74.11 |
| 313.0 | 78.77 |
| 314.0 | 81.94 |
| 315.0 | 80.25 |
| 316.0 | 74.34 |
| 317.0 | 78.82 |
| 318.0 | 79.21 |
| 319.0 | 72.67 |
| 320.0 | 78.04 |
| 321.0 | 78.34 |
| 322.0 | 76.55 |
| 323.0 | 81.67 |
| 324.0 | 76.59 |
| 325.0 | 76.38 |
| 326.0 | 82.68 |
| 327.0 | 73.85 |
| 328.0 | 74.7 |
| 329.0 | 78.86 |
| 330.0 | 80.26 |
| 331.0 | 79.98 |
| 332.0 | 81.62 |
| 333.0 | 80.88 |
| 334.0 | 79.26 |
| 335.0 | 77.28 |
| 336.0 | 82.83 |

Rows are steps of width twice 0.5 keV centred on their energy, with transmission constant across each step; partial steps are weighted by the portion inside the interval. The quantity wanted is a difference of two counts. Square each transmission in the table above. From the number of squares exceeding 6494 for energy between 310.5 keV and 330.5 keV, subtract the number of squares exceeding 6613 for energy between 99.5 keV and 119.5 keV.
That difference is -16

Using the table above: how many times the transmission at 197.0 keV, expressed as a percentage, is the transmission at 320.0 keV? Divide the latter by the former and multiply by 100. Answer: 95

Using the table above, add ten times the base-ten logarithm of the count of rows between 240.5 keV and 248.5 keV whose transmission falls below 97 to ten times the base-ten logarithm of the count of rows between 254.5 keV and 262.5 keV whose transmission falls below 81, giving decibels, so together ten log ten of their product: 16.8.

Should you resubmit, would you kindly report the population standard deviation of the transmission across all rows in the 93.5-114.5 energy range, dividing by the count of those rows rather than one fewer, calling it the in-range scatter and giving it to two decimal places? 3.01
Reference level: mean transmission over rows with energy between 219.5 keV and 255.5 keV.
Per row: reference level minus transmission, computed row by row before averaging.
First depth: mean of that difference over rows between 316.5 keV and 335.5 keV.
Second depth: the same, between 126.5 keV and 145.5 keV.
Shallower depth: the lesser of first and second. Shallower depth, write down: -11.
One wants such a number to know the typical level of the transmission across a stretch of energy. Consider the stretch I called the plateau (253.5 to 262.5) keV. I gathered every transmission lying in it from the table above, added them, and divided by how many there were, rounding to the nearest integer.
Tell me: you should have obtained 79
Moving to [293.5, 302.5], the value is 77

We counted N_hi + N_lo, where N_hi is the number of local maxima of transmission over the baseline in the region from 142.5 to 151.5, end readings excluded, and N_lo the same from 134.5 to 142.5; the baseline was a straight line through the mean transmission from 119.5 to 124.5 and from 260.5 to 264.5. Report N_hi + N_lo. 3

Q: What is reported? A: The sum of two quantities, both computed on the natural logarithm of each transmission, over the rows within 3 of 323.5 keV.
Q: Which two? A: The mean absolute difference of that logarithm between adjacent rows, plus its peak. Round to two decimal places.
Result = 4.46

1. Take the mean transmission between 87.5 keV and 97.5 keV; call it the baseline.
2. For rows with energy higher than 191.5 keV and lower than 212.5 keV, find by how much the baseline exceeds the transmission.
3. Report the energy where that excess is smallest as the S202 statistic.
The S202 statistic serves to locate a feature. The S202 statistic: 196.0 keV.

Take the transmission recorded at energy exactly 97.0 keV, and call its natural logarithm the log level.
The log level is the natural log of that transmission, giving 4.68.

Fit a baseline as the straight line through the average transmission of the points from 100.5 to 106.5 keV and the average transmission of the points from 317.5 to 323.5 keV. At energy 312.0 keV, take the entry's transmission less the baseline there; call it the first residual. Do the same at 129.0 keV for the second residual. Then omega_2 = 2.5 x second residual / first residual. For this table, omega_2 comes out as 20.8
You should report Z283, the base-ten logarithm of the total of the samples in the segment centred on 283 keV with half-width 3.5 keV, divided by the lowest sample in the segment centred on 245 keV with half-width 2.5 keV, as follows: 0.88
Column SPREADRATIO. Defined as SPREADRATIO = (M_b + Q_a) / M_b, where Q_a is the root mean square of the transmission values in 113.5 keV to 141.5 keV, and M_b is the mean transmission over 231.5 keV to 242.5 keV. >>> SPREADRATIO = 2.05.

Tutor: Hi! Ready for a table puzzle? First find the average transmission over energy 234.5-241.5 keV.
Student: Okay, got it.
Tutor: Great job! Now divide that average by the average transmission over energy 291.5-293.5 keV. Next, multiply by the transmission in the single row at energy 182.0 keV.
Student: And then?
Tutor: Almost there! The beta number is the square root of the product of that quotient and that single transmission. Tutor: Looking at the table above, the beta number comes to 9.6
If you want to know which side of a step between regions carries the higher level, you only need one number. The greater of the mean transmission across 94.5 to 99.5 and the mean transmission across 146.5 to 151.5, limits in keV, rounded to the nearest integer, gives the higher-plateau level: 113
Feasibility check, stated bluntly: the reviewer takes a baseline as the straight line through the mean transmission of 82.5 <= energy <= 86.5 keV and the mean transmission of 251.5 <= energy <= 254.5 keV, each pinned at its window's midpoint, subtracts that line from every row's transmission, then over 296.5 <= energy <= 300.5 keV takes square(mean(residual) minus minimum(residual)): 18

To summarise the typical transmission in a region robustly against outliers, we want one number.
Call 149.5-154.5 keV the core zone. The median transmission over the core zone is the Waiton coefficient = 103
